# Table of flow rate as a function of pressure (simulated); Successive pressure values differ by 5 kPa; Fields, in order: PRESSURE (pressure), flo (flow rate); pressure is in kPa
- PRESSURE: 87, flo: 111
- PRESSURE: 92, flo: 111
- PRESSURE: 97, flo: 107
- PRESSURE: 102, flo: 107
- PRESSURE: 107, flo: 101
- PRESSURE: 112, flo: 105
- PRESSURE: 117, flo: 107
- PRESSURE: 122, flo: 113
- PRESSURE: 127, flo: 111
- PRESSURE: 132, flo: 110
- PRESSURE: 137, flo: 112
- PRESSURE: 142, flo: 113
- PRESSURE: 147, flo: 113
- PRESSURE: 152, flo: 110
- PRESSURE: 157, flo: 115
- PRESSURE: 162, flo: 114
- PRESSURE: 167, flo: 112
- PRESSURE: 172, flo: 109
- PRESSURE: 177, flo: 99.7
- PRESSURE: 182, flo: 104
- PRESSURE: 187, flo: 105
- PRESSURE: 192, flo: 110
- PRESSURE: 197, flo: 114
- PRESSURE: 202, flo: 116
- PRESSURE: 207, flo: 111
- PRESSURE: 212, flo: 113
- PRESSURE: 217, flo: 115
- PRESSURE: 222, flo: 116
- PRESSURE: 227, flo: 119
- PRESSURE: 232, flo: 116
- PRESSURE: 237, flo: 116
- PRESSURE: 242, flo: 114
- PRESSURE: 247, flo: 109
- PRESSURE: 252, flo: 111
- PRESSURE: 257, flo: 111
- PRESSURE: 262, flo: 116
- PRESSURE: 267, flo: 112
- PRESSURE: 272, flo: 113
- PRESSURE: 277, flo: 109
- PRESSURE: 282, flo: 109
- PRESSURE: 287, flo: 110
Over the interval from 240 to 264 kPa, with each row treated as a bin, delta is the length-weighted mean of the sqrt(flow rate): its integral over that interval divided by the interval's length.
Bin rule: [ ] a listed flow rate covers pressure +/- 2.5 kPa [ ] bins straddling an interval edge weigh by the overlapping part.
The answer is 10.6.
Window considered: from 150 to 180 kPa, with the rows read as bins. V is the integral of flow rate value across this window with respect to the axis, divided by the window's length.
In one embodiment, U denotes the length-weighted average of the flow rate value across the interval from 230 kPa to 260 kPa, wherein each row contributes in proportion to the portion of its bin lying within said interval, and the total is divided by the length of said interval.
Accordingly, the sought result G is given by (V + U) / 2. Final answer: 111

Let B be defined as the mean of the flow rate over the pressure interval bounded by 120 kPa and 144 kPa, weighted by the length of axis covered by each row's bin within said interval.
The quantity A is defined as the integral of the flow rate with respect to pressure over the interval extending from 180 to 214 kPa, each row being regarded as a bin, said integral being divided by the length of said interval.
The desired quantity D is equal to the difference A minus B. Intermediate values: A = 110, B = 112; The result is -1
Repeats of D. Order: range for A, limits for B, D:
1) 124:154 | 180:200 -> 3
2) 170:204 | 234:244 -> -7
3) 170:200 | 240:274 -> -5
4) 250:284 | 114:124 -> 2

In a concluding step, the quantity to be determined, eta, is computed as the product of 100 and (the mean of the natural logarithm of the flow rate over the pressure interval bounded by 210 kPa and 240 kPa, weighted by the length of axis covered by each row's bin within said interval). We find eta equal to 475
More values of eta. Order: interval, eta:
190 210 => 473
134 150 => 472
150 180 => 470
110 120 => 467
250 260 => 471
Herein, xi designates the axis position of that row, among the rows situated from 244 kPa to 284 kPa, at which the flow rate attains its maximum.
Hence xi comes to 262 kPa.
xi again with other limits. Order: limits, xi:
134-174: 157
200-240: 227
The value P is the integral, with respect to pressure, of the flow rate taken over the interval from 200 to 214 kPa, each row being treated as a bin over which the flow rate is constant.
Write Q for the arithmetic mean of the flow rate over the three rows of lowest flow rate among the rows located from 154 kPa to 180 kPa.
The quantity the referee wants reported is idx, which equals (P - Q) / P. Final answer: 0.933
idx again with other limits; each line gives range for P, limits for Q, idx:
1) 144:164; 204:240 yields 0.950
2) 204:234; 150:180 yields 0.969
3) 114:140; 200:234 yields 0.961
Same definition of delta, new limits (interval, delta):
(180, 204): 10.5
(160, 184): 10.4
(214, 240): 10.8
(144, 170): 10.6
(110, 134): 10.5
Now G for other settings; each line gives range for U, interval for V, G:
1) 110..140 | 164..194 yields 108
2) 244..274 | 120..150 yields 112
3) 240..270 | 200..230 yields 114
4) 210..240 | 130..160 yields 114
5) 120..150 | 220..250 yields 113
